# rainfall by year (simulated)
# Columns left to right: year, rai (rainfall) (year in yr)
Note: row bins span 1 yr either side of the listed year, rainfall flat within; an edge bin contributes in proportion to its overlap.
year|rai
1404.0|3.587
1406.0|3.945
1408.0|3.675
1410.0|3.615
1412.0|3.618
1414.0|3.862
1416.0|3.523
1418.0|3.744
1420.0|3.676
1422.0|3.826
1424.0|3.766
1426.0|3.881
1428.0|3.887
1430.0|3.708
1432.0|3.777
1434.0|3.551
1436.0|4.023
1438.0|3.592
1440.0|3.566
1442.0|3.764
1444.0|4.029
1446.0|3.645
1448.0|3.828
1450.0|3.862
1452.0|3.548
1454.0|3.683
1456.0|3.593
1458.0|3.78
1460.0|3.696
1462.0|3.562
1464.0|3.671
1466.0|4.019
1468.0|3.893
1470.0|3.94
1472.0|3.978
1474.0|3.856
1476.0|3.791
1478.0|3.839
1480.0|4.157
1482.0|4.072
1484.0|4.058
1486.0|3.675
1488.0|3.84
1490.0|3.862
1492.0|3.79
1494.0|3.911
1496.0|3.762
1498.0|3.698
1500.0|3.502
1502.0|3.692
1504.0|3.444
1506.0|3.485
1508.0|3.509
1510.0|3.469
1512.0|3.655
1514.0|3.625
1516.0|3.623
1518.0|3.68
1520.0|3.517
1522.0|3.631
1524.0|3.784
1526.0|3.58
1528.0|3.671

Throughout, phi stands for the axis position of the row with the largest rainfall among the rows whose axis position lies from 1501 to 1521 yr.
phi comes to 1502.0 yr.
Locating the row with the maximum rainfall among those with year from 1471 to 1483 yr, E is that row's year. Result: 1480.0 yr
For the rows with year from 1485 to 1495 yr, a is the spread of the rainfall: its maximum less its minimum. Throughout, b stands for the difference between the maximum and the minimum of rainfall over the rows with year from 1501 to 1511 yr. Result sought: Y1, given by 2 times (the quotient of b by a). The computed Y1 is 2.1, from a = 0.24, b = 0.25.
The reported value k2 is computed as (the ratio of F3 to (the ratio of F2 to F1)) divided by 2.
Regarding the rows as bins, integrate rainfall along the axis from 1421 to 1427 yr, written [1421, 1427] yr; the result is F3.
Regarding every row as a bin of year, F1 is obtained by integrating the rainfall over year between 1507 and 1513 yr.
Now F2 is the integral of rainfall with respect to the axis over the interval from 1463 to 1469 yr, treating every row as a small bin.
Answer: 10.5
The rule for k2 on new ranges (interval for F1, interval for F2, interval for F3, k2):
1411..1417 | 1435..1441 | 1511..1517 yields 10.7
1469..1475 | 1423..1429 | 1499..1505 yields 10.9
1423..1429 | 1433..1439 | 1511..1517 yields 11.3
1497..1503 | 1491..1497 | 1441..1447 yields 10.9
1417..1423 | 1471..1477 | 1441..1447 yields 11.1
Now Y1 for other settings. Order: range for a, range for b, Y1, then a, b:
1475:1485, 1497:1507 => 1.4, 0.37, 0.25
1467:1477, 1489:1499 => 2.3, 0.19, 0.21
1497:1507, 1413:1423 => 2.7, 0.25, 0.34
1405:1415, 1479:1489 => 2.9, 0.33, 0.48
